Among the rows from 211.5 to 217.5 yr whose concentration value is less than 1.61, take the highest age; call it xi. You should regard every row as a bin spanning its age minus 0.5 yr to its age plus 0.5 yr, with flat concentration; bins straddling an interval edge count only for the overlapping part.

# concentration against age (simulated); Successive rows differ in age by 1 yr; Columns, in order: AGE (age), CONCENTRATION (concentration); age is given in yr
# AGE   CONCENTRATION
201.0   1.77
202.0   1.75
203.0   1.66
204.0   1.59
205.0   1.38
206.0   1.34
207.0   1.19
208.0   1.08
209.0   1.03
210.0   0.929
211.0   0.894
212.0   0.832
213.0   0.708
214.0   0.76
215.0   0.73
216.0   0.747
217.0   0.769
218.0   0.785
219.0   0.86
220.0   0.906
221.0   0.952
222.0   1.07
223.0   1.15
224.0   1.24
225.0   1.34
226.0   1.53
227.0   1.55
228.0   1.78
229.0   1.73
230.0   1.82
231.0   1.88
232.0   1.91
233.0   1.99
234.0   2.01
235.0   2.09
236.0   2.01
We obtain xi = 217.0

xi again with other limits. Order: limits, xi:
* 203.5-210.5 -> 210.0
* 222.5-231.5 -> 227.0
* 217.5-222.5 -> 222.0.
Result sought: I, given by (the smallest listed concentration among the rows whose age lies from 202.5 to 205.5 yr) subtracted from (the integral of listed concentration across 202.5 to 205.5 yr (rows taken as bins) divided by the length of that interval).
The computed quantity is 0.16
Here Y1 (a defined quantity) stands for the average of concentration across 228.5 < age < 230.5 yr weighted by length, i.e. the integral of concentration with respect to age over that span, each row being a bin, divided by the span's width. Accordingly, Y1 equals 1.8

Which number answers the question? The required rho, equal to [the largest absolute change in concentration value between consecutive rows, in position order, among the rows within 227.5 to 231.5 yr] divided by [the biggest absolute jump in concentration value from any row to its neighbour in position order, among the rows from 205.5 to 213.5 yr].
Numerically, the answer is 0.6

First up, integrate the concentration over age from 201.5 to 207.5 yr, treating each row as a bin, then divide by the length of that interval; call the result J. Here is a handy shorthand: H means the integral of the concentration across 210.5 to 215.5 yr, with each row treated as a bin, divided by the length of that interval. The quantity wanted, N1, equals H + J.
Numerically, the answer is 2.3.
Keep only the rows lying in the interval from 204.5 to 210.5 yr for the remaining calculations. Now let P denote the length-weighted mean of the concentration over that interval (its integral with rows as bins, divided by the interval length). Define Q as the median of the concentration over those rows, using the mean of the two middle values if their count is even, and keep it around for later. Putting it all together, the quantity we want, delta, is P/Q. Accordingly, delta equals 1.02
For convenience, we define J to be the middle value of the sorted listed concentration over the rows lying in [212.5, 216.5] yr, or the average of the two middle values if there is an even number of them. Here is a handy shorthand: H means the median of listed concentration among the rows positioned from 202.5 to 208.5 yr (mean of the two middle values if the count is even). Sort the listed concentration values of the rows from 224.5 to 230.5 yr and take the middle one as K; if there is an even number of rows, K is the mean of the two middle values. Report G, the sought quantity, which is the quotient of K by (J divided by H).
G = 3.0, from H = 1.36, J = 0.7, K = 1.6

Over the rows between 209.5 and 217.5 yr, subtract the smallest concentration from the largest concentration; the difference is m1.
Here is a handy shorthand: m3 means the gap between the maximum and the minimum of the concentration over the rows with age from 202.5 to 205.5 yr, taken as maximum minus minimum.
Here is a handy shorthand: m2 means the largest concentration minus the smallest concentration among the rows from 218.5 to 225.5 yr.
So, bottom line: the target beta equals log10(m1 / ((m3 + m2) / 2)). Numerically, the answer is -0.24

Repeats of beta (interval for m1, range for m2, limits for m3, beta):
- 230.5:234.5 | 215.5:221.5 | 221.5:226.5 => -0.41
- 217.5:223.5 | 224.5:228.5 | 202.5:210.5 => -0.21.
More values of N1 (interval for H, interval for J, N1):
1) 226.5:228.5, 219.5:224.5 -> 2.7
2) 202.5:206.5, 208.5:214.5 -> 2.4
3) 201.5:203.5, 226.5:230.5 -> 3.4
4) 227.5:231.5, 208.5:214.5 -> 2.7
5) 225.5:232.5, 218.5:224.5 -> 2.8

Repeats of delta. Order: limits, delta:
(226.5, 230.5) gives 0.98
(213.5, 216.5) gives 1.00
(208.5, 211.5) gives 1.02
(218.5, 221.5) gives 1.00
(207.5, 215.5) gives 1.01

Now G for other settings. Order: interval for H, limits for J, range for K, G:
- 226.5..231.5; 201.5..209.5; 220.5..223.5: 1.4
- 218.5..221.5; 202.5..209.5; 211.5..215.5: 0.5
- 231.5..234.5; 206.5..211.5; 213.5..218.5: 1.5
